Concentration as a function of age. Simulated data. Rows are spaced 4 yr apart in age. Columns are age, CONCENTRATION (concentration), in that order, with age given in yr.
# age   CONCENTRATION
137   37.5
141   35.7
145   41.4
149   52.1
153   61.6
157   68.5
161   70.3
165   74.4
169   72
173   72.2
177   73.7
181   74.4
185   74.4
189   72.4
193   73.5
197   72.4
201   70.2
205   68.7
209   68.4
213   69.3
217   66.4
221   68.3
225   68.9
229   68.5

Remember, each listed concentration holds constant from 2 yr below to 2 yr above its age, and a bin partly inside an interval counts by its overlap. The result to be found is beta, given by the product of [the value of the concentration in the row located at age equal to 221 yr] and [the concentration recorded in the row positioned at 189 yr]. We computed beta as 4945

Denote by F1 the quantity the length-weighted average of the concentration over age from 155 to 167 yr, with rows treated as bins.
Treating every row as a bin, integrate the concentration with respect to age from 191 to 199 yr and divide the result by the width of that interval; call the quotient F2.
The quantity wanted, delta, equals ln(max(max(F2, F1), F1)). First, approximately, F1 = 71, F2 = 73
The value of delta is 4.290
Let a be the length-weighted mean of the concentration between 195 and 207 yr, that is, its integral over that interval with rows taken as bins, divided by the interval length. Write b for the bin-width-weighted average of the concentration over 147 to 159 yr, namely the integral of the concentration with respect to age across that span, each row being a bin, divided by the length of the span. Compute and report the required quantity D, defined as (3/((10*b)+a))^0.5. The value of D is 0.0665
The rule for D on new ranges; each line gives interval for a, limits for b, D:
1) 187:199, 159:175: 0.0614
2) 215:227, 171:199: 0.0612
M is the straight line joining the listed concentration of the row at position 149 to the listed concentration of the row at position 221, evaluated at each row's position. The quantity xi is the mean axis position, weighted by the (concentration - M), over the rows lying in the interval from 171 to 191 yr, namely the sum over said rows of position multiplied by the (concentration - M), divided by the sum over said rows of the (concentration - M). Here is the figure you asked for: 180.6 yr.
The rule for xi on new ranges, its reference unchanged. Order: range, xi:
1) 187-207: 195.2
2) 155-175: 165.0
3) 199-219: 204.7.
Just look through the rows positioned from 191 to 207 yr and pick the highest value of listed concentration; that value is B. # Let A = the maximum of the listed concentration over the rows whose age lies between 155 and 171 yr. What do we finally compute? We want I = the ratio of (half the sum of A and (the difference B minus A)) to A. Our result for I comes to 0.494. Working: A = 74.4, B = 73.5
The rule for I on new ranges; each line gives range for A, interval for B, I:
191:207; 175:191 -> 0.506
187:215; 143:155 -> 0.419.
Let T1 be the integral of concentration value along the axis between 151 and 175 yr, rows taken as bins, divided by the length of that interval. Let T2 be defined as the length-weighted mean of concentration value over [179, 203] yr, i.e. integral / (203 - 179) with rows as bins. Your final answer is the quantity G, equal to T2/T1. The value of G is 1.04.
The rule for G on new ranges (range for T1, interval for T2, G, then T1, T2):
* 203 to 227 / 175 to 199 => 1.08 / 68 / 73.5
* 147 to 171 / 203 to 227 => 1.03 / 66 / 68.3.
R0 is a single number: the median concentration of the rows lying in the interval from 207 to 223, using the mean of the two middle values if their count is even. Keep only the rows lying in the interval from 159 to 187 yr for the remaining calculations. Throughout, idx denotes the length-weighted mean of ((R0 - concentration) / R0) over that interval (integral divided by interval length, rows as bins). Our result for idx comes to -0.069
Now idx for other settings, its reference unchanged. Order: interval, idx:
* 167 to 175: -0.055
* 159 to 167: -0.059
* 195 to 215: -0.021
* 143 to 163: 0.140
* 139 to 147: 0.436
